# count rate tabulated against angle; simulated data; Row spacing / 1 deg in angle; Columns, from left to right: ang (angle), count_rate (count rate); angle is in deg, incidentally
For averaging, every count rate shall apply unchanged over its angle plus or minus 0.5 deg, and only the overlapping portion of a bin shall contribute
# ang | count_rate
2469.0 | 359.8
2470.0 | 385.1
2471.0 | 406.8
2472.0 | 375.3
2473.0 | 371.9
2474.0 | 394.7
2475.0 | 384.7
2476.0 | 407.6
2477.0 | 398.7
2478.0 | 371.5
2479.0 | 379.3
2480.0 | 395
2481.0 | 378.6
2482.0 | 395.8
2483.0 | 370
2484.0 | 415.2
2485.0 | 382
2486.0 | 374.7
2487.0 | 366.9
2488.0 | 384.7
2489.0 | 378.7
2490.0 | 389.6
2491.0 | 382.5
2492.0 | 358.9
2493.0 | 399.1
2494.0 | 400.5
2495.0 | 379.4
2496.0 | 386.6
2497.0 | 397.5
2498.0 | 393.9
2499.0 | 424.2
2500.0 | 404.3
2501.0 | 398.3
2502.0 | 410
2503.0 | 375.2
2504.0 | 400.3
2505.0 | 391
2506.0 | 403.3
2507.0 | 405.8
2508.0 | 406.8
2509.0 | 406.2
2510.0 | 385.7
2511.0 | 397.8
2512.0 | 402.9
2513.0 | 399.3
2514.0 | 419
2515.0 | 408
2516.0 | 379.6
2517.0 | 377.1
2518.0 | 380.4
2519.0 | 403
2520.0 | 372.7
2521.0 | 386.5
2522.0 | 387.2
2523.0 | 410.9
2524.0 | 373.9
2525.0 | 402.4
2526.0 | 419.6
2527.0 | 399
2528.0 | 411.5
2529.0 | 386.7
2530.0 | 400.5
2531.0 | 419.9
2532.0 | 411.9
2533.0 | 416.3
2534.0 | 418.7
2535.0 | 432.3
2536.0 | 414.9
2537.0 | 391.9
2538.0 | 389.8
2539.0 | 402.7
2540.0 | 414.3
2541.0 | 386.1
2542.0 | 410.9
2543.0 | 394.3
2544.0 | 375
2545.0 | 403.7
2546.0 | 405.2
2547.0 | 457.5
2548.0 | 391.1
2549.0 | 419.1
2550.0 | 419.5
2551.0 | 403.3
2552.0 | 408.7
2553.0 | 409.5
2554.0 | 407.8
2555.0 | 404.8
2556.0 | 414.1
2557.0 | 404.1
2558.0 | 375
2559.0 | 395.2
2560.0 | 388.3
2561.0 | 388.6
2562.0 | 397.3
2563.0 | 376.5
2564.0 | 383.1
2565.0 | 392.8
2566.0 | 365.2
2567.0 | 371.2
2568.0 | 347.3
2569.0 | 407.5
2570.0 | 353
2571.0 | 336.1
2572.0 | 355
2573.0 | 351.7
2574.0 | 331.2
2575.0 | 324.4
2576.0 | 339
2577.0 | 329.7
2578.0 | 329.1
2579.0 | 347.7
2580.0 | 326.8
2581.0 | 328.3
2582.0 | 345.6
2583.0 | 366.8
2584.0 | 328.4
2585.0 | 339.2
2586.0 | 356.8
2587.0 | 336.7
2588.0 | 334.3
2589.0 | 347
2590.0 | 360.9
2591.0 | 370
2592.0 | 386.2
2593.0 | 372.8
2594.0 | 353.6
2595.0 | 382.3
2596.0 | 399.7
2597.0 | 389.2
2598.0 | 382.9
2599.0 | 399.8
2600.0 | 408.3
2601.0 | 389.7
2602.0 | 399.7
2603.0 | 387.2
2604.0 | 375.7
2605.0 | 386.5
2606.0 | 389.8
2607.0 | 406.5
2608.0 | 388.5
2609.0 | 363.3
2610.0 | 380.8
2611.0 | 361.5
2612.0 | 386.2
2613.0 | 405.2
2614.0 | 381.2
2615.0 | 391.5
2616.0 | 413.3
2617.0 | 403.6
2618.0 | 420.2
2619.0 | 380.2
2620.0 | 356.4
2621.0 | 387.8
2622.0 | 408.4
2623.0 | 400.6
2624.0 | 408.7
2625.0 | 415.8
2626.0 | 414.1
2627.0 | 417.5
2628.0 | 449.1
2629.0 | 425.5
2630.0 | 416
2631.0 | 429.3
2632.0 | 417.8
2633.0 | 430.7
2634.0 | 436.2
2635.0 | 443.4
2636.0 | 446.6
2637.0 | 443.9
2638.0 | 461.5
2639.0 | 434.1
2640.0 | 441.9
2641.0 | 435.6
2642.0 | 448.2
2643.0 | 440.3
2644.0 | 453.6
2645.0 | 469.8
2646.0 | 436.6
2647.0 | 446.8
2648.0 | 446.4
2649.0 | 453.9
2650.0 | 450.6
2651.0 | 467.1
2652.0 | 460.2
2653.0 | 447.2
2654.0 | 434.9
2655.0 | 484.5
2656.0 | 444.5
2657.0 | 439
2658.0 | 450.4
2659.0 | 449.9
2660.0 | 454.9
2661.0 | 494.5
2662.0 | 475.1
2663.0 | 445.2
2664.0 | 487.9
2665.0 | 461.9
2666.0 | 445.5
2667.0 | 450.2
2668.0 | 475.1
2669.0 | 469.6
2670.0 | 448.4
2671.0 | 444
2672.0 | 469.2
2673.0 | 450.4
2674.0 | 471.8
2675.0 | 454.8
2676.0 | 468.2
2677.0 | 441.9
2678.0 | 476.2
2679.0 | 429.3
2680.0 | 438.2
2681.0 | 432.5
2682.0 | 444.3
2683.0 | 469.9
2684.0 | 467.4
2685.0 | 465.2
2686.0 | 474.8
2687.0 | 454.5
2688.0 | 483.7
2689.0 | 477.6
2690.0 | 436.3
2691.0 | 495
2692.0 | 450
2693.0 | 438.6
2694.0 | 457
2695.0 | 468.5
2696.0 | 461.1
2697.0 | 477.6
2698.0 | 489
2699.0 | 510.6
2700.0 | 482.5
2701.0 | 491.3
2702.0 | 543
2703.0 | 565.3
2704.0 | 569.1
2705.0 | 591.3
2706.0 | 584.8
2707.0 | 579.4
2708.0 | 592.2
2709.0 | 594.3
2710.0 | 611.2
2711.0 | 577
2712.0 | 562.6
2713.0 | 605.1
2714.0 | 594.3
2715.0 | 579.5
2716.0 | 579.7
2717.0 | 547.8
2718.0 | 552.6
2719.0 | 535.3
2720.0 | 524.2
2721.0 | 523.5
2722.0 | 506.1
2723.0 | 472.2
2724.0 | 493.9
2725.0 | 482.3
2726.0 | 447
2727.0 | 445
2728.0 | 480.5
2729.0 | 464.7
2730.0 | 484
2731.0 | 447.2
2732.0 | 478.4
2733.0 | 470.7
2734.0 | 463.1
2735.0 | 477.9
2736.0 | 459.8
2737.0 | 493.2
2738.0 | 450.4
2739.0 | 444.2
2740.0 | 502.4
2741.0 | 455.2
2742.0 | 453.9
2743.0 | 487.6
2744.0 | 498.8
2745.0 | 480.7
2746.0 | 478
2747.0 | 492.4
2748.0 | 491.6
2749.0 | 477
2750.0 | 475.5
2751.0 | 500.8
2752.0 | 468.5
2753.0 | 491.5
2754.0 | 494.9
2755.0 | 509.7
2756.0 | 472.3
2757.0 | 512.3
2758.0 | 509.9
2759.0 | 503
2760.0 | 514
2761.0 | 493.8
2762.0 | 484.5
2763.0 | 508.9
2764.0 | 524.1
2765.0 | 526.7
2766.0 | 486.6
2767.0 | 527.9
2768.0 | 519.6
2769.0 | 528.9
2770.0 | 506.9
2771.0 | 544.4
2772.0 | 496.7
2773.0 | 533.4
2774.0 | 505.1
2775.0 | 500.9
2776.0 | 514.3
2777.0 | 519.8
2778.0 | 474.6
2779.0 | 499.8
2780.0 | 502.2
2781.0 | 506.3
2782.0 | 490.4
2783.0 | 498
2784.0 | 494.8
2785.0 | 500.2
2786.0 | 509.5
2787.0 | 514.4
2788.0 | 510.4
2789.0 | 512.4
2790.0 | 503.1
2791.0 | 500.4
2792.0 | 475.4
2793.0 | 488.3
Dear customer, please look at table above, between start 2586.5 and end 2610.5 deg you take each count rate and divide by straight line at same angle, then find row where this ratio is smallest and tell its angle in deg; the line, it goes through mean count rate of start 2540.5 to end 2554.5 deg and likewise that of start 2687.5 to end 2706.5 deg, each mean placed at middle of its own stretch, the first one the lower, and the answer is 2588.0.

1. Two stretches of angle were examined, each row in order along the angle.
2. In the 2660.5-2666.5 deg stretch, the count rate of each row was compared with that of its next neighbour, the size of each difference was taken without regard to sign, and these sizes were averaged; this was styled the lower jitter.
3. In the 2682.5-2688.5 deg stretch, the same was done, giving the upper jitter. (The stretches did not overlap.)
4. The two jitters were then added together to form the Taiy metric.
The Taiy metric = 40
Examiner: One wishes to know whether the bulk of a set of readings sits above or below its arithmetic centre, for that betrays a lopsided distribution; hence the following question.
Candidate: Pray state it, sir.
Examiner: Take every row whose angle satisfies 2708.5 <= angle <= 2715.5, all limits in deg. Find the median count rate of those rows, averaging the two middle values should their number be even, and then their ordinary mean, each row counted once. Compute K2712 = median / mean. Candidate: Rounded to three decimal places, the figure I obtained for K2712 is 1.009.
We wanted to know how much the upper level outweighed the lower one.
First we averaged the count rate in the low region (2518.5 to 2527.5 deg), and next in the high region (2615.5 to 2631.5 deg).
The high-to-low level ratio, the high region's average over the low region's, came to 1.04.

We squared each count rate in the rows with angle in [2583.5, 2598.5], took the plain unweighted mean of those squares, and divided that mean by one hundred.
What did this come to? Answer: 1320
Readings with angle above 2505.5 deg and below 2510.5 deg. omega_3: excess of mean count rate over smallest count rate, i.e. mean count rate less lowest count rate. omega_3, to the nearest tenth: 15.9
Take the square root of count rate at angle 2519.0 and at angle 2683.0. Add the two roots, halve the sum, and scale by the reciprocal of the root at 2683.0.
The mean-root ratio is 0.96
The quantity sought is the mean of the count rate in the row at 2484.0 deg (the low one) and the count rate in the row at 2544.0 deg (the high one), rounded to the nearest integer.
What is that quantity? 395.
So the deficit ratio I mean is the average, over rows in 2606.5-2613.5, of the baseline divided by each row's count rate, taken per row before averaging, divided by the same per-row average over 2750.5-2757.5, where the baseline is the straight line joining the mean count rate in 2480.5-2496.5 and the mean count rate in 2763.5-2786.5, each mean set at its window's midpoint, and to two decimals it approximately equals 1.12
